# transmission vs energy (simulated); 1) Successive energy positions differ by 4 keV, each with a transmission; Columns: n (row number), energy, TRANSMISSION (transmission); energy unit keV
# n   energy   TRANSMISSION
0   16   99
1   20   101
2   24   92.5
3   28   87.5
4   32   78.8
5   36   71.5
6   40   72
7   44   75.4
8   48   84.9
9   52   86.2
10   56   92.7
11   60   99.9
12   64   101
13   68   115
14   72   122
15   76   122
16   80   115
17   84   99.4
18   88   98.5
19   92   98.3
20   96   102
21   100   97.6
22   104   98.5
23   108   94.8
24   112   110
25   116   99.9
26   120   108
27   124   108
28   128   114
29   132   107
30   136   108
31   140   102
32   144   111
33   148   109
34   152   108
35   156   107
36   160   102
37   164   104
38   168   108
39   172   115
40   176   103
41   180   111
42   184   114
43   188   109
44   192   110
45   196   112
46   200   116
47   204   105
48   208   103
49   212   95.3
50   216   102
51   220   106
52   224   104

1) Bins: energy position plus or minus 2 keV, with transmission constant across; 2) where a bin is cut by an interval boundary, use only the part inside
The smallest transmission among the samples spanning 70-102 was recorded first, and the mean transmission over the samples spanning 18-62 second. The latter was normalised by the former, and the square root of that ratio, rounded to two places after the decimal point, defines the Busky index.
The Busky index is 0.94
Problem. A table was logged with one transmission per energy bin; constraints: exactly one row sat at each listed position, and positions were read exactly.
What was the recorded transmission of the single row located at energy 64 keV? 101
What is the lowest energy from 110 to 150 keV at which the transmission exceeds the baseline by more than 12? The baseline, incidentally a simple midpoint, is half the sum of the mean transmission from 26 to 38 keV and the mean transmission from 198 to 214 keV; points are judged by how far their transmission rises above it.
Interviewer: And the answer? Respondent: 112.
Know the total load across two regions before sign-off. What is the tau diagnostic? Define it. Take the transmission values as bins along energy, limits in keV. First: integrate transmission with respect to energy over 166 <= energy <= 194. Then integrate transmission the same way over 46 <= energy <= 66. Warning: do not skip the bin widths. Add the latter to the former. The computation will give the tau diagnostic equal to 4939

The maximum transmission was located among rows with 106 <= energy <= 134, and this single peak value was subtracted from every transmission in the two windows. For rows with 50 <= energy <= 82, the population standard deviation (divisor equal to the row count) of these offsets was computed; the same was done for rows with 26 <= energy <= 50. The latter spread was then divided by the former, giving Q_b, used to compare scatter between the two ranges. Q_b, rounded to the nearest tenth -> 0.5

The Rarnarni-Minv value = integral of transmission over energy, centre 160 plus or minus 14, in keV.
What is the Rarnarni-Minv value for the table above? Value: 3012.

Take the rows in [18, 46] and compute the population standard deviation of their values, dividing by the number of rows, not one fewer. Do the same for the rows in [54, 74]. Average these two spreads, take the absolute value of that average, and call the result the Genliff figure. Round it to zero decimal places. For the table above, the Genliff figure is 11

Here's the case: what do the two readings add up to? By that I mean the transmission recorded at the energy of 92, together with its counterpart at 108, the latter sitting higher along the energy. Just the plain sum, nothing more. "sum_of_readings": 193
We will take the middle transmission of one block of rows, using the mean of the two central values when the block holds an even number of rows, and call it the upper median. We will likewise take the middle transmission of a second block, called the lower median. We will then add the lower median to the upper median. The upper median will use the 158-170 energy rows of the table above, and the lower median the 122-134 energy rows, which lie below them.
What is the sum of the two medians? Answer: 212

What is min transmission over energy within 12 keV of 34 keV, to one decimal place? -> 71.5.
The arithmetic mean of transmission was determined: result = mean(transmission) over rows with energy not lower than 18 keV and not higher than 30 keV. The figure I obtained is 93.7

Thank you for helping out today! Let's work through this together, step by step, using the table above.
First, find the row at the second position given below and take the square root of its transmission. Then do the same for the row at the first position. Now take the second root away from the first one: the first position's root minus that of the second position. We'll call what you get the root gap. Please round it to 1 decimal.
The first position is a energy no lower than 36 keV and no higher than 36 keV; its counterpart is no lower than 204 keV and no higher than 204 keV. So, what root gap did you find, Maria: -1.8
